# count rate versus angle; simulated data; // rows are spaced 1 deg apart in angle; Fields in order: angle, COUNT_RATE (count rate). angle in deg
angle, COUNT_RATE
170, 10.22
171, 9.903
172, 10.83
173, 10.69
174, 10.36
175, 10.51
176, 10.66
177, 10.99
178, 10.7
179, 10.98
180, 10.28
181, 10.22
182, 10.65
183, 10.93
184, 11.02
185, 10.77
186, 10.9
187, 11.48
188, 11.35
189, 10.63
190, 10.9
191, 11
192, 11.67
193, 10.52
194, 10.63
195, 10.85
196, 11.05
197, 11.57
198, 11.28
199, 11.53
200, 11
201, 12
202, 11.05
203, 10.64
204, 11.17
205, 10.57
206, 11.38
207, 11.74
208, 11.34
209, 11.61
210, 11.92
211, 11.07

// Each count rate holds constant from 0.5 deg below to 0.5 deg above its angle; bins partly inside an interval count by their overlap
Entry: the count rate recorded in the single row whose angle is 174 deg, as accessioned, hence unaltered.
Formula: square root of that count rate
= 3.22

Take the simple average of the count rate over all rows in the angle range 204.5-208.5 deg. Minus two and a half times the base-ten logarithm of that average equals -2.63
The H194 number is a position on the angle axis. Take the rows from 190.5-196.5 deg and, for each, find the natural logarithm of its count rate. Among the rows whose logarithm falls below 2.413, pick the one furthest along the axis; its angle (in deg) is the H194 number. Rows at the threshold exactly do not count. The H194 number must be 196 deg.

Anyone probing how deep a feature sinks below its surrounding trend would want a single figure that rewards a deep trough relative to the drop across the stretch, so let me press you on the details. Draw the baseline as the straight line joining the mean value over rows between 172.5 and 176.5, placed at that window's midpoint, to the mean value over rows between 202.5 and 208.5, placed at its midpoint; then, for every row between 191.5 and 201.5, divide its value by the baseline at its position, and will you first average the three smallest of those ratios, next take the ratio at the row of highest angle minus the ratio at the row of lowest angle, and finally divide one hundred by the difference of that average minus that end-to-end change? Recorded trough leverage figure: 104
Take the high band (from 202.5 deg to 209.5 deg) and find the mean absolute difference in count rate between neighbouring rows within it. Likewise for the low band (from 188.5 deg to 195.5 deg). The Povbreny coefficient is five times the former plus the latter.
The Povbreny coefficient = 2.9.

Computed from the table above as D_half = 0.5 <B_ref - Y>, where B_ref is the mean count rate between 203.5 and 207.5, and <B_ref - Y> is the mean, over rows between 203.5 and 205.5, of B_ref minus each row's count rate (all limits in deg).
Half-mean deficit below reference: 0.17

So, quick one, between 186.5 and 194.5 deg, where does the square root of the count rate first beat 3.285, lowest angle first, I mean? 187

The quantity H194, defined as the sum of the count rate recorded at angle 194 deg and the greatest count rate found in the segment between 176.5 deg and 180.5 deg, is 21.6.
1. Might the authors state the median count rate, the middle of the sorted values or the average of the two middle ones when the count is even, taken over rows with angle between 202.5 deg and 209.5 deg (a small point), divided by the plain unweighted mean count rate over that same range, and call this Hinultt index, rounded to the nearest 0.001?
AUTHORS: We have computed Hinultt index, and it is 1.012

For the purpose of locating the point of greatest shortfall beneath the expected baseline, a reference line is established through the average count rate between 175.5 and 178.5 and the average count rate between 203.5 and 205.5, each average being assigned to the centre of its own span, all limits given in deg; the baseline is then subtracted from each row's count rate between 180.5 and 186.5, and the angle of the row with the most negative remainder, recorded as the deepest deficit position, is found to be 181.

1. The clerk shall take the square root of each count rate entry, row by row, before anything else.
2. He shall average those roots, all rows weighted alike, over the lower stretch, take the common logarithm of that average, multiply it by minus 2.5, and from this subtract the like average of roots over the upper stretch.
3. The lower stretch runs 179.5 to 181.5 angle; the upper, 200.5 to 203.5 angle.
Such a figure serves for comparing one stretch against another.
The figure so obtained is -4.61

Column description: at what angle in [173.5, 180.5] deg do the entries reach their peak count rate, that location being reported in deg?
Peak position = 177 deg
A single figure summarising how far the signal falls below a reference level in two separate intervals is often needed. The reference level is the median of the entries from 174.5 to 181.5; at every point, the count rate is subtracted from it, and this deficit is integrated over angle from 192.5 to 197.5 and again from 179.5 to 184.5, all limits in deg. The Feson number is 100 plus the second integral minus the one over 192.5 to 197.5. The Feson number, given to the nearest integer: 102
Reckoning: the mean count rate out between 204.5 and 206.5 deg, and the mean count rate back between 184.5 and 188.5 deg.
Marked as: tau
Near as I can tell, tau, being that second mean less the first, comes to 0.15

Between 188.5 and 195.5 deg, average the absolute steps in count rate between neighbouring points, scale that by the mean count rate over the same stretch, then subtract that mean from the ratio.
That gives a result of -10.8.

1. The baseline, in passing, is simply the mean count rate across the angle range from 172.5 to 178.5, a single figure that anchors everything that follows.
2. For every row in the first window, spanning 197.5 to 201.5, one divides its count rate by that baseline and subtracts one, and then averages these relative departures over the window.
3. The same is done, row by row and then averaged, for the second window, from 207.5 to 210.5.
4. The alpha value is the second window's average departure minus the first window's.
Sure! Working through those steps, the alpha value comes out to 0.016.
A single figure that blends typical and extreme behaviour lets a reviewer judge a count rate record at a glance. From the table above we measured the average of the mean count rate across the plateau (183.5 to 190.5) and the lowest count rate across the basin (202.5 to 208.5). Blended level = 10.79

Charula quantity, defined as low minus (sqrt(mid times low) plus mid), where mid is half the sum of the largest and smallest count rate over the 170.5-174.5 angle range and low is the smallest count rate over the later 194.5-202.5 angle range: -10.1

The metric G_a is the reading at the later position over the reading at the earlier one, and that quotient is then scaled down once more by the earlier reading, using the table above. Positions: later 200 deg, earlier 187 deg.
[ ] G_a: 0.083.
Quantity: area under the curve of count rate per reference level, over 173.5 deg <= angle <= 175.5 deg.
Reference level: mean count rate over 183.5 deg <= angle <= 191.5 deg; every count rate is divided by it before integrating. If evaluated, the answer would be 1.9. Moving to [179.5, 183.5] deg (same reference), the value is 3.8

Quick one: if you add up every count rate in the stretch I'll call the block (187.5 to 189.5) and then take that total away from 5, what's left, -17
